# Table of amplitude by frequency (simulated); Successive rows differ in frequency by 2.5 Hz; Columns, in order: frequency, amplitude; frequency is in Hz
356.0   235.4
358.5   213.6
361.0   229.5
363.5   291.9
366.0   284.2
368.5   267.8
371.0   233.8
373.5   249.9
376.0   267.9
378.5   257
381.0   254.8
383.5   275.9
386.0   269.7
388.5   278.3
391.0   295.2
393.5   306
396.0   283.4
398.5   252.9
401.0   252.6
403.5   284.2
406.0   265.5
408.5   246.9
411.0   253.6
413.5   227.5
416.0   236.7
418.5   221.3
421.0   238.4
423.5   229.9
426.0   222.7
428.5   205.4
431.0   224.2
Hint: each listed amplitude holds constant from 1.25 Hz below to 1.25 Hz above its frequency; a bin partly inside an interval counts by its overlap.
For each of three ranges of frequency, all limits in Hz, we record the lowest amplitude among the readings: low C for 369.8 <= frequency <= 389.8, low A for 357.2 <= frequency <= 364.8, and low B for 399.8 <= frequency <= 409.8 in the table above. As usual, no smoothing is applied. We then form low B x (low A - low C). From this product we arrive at -4987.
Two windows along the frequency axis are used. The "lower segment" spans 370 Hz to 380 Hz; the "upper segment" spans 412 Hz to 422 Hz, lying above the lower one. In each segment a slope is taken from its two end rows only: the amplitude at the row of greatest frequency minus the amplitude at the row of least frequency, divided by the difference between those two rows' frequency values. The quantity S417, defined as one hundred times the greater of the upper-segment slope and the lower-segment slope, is 309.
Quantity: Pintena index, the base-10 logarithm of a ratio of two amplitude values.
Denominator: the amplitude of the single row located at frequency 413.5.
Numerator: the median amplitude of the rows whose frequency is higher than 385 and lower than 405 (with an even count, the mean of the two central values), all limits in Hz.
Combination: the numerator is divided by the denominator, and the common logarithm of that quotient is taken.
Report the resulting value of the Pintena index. 0.091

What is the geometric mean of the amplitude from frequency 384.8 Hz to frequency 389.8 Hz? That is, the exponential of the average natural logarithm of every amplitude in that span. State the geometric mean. 274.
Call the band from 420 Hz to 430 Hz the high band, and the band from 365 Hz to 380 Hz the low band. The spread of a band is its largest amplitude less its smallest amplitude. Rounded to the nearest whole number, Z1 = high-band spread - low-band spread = -17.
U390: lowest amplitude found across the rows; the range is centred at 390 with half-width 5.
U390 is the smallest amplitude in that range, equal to 269.7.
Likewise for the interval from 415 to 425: 221.3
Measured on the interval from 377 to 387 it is 254.8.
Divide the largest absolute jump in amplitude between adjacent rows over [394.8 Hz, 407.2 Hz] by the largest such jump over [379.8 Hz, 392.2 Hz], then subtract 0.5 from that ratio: 1.0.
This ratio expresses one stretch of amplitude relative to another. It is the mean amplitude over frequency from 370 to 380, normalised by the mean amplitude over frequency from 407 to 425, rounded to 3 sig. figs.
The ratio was 1.07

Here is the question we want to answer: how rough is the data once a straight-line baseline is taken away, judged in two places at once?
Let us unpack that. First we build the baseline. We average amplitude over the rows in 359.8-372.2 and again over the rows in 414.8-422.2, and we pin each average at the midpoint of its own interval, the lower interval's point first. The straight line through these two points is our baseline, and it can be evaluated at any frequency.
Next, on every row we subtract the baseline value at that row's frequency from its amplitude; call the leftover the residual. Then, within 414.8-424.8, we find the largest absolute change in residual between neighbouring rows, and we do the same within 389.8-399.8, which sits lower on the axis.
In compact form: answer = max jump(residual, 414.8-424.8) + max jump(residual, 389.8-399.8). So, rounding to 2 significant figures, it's 48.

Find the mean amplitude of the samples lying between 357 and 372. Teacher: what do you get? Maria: 253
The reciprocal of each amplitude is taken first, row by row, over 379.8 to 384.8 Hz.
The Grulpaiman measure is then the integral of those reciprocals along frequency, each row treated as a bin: 0.0189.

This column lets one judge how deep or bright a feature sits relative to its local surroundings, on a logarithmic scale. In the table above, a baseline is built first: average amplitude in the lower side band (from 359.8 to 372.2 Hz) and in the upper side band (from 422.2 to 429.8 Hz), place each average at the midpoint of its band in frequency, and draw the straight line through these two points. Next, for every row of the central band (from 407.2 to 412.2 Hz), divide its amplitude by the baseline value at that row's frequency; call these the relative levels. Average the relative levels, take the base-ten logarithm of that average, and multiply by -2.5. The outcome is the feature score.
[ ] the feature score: -0.088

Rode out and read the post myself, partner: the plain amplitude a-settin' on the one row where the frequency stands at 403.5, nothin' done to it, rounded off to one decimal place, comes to 284.2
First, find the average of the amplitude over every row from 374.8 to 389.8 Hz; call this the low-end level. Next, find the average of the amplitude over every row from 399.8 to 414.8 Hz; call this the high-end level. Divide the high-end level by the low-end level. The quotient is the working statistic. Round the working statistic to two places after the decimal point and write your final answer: 0.95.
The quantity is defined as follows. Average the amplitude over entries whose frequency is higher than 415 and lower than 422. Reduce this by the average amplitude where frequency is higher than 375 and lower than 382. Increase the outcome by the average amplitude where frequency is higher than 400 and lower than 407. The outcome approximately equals 240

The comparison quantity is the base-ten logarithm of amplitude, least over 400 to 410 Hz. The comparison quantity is 2.39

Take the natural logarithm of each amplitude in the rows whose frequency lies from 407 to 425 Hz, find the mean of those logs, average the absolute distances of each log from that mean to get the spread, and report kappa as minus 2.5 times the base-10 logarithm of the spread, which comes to 3.59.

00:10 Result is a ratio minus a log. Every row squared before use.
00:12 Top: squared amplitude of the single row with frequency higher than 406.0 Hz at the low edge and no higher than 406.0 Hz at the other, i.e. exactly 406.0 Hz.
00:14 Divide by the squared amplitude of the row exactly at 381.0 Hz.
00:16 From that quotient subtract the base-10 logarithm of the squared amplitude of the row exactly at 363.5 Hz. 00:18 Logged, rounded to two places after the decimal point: -3.84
